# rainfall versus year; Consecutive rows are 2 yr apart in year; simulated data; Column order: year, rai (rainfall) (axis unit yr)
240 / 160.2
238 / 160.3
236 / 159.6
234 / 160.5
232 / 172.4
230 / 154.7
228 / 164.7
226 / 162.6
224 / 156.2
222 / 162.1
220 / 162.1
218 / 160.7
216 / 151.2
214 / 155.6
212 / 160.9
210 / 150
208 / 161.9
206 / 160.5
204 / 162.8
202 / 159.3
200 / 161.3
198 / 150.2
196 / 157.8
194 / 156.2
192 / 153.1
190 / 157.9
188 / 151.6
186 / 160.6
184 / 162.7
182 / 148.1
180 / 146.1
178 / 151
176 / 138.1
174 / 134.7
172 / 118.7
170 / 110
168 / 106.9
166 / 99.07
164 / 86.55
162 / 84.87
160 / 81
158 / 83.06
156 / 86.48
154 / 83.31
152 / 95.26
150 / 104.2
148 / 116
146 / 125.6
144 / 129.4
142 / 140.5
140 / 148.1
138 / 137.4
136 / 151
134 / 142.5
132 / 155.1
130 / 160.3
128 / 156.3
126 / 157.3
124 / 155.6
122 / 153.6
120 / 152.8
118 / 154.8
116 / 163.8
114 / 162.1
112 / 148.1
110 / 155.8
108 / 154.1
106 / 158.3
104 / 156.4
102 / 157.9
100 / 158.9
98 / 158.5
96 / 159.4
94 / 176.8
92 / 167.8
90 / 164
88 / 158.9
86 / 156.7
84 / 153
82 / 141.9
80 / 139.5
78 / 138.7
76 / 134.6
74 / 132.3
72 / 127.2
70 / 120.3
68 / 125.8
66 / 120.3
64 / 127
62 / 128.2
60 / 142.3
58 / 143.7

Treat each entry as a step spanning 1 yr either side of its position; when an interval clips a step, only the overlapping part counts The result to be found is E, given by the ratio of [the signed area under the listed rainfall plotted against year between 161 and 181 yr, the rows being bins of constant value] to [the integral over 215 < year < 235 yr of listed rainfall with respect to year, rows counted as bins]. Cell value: 0.73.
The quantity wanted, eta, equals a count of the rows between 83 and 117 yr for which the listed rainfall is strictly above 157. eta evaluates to 11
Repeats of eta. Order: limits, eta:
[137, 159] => 0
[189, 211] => 7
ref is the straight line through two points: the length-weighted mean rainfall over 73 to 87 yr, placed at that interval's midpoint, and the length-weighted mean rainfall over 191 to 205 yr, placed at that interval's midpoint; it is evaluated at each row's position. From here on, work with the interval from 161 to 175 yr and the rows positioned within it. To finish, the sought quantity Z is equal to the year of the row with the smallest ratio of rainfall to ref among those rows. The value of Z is 162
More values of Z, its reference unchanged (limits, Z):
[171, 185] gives 172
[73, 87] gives 74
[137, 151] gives 150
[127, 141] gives 138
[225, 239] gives 230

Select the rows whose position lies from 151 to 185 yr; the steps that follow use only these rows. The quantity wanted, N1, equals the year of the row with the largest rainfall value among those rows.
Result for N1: 184 yr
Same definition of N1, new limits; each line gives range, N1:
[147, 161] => 148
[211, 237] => 232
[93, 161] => 94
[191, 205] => 204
